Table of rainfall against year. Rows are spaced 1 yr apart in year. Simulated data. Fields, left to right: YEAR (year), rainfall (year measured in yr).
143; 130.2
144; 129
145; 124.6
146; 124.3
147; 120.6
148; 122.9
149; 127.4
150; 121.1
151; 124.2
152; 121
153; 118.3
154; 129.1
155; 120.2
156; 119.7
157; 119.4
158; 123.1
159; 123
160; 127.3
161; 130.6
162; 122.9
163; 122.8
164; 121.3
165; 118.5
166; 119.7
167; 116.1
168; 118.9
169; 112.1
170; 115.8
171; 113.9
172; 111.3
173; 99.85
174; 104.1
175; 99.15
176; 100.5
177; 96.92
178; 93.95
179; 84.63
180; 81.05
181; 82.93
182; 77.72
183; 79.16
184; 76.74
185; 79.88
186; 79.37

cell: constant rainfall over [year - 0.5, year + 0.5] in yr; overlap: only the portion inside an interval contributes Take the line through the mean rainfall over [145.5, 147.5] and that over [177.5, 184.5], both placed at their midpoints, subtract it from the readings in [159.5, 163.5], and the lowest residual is 18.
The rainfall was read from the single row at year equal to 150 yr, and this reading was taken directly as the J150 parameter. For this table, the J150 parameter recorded 121.1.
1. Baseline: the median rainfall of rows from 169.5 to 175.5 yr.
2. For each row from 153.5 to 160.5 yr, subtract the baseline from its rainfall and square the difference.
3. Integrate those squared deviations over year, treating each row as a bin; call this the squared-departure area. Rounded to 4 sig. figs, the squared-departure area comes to 1751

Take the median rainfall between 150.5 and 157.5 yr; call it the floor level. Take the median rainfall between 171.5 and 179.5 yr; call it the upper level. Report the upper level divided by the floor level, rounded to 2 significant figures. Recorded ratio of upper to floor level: 0.83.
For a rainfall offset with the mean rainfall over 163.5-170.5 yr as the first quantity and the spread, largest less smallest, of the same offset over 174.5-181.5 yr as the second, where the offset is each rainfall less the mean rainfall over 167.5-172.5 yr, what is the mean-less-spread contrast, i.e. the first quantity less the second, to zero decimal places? -16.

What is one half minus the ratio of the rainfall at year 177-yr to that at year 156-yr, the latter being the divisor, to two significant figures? -0.31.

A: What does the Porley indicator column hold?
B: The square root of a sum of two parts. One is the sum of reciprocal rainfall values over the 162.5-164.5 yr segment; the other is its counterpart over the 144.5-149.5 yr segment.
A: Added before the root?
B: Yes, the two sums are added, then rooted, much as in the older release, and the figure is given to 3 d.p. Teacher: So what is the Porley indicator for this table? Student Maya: 0.238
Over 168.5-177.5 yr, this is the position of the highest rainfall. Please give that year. 170 yr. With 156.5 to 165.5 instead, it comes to 161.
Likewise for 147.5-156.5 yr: 154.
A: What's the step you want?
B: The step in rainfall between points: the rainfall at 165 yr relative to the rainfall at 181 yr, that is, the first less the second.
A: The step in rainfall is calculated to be 36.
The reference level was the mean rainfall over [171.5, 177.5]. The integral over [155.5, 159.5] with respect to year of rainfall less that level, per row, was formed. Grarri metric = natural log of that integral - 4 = 0.35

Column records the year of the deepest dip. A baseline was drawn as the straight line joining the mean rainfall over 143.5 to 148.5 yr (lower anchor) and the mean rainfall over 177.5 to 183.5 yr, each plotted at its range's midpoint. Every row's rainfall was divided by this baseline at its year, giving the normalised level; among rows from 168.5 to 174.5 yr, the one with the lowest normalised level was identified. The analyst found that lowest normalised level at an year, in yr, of 173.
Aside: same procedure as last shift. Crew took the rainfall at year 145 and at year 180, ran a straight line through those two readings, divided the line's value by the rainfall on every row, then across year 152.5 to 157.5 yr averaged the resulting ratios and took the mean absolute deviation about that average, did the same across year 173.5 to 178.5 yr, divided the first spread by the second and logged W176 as 1.6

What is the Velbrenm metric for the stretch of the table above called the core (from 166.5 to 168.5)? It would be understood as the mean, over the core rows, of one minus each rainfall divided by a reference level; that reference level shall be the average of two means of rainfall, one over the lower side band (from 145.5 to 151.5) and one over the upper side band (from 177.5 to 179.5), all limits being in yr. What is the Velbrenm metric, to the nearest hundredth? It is -0.10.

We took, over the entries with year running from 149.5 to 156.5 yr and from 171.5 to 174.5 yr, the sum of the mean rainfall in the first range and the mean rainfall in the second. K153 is 227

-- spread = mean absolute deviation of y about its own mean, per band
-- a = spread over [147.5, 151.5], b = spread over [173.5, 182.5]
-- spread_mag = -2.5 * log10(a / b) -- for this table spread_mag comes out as 1.6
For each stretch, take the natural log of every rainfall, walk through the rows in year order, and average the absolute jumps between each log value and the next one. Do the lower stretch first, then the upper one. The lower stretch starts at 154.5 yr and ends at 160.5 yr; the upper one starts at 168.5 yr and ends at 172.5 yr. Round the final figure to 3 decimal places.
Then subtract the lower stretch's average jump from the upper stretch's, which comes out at 0.010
